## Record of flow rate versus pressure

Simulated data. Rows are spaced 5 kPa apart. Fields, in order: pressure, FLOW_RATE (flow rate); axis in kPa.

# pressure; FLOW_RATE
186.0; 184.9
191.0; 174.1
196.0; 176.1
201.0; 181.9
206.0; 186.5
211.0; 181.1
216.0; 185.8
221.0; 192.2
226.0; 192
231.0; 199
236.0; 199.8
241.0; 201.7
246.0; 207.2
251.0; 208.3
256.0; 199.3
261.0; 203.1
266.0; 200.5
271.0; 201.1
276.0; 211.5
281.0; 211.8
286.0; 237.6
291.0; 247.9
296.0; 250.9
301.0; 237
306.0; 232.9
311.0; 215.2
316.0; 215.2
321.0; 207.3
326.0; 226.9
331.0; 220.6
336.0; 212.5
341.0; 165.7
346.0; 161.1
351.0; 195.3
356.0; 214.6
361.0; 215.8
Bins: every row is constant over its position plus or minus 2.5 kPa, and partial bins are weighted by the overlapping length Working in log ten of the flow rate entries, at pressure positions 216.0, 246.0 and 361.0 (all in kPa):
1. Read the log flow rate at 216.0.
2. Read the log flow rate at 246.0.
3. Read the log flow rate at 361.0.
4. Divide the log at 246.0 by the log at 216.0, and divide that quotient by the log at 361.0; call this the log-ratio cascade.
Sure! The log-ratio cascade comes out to 0.437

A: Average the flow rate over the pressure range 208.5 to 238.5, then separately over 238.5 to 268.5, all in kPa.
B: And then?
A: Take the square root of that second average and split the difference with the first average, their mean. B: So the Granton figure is 103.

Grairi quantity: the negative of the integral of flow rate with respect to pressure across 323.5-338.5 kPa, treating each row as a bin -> -3300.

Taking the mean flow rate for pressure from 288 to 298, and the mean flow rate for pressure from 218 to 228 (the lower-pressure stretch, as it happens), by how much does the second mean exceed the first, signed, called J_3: -57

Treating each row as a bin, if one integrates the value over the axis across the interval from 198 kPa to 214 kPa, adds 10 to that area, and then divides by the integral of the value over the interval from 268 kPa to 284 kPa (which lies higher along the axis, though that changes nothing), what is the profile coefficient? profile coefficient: 0.88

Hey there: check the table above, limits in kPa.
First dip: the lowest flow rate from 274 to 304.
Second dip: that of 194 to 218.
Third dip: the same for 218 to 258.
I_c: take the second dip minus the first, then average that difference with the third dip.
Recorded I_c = 78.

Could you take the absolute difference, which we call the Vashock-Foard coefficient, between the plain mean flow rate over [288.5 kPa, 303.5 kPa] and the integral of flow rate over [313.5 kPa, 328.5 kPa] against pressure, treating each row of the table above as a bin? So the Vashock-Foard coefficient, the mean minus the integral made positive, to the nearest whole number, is 3002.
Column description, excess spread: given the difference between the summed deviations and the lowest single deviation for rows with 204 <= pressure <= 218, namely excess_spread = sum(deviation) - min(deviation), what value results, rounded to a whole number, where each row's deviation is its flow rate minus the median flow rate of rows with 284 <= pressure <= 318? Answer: -102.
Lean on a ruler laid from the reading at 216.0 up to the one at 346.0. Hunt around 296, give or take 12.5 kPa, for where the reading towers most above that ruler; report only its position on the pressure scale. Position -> 296.0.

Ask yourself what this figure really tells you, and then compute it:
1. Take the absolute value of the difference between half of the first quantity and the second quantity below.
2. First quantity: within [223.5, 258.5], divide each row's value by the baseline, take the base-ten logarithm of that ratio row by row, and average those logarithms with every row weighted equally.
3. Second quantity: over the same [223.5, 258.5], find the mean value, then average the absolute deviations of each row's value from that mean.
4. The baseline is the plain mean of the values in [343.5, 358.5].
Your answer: 4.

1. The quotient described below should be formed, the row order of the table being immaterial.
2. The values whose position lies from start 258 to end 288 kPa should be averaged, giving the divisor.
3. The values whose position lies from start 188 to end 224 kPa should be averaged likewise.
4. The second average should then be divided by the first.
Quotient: 0.87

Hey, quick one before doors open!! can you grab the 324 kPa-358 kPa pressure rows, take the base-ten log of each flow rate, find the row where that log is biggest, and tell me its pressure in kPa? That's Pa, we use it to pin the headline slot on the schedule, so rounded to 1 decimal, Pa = 326.0 kPa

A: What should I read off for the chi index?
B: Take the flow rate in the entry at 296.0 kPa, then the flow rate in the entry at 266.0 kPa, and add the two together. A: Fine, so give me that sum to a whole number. 451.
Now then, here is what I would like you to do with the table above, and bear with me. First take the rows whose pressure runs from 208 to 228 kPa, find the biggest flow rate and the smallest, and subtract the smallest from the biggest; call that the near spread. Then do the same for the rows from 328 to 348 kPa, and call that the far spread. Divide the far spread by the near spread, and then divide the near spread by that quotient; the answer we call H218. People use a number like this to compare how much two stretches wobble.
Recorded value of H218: 2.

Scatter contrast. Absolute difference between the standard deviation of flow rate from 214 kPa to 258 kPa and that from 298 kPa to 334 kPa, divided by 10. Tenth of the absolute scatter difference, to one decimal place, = 0.3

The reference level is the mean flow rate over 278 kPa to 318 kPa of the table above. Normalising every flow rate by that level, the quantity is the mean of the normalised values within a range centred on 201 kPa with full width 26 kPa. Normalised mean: 0.78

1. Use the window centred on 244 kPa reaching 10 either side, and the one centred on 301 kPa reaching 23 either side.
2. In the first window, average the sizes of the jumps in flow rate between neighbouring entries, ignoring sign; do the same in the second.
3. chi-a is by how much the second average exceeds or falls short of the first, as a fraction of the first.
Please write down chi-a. 2.65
